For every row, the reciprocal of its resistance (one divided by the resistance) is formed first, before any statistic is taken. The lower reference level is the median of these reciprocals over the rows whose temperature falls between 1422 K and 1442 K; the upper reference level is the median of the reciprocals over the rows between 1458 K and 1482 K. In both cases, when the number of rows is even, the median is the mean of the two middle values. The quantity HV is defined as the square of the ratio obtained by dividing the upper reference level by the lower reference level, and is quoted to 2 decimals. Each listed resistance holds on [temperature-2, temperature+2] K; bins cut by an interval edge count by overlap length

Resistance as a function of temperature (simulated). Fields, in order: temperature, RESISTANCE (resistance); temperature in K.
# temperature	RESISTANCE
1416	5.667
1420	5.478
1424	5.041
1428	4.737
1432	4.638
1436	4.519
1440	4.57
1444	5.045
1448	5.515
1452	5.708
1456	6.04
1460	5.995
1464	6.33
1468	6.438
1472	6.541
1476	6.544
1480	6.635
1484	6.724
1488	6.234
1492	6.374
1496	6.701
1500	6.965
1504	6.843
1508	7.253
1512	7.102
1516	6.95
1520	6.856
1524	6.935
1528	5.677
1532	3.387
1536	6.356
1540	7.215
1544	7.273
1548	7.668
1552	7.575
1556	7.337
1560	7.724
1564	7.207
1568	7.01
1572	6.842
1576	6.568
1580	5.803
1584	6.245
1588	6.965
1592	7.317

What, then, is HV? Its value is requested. 0.51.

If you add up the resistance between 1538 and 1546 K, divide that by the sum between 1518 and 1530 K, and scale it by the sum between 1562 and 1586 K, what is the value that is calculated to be 30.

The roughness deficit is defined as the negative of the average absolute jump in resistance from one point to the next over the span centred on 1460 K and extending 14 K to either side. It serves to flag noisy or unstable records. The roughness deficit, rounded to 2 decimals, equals -0.19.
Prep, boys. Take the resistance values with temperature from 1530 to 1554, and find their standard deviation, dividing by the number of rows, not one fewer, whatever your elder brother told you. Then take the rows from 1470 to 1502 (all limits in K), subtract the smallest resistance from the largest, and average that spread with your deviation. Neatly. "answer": 1.11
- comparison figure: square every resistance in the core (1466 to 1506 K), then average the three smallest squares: 40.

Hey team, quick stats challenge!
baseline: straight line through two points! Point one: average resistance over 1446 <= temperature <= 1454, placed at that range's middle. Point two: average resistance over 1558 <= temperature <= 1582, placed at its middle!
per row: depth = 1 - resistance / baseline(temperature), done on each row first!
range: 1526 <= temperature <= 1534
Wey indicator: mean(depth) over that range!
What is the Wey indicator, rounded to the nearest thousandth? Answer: 0.296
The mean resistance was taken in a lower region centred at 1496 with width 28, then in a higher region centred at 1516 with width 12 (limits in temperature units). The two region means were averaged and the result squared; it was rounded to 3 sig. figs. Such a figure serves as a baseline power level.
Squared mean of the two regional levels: 46.9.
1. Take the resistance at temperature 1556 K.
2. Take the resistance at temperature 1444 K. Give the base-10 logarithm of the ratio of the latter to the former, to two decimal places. -0.16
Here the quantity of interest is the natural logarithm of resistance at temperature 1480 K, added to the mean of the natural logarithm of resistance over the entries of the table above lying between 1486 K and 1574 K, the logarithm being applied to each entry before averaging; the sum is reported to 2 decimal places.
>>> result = 3.80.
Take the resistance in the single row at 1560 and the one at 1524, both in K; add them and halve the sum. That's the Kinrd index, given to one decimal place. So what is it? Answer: 7.3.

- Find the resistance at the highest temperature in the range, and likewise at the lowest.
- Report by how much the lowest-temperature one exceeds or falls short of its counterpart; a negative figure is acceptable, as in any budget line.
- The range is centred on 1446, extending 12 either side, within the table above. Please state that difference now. -1.5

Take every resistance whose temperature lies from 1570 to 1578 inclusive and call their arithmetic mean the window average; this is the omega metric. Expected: 6.7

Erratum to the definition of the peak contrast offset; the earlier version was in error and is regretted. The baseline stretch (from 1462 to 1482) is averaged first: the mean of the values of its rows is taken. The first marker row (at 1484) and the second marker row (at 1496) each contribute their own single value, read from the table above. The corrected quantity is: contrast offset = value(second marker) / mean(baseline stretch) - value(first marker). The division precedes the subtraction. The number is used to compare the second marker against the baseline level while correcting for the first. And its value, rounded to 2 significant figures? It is -5.7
